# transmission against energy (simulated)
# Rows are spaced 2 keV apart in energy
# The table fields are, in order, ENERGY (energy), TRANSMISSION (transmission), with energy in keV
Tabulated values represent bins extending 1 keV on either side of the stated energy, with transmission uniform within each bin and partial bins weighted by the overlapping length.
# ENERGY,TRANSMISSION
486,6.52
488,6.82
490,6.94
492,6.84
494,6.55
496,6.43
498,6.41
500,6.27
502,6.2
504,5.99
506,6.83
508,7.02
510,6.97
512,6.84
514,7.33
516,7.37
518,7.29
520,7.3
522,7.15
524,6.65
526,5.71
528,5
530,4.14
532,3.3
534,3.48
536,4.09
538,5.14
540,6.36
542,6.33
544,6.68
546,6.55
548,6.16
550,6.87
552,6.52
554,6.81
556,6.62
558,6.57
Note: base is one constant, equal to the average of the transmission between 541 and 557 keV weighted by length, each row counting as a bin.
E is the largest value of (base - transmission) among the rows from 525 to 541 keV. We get 3.3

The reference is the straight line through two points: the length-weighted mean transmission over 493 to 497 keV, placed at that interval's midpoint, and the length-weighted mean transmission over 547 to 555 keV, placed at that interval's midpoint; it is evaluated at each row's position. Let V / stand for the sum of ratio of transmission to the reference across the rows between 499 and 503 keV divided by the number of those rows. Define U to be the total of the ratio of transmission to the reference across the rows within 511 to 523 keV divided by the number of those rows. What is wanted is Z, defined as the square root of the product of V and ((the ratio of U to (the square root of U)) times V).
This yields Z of 0.98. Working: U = 1.10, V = 0.96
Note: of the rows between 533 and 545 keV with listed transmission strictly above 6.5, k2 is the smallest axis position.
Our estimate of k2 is 544 keV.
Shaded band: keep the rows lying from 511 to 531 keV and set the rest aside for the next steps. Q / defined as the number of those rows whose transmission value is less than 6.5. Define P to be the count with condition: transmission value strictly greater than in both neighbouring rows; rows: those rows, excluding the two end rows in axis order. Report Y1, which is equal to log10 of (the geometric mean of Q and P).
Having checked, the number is 0.389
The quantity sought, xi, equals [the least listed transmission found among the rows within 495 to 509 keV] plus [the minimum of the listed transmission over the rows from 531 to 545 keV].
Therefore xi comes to 9.3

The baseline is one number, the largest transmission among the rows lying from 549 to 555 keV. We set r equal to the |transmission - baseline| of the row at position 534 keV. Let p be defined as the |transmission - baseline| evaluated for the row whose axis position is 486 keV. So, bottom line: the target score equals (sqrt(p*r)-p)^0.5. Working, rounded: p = 0.35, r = 3.39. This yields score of 0.86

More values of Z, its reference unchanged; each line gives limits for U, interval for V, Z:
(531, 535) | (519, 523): 0.94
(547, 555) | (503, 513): 1.03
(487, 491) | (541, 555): 1.01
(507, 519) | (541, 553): 1.01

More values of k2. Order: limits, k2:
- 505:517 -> 506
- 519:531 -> 520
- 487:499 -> 488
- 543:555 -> 544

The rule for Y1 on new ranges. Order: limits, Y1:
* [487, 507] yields 0.349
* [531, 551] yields 0.573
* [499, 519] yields 0.389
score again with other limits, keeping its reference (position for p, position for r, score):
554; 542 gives 0.35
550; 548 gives 0.00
